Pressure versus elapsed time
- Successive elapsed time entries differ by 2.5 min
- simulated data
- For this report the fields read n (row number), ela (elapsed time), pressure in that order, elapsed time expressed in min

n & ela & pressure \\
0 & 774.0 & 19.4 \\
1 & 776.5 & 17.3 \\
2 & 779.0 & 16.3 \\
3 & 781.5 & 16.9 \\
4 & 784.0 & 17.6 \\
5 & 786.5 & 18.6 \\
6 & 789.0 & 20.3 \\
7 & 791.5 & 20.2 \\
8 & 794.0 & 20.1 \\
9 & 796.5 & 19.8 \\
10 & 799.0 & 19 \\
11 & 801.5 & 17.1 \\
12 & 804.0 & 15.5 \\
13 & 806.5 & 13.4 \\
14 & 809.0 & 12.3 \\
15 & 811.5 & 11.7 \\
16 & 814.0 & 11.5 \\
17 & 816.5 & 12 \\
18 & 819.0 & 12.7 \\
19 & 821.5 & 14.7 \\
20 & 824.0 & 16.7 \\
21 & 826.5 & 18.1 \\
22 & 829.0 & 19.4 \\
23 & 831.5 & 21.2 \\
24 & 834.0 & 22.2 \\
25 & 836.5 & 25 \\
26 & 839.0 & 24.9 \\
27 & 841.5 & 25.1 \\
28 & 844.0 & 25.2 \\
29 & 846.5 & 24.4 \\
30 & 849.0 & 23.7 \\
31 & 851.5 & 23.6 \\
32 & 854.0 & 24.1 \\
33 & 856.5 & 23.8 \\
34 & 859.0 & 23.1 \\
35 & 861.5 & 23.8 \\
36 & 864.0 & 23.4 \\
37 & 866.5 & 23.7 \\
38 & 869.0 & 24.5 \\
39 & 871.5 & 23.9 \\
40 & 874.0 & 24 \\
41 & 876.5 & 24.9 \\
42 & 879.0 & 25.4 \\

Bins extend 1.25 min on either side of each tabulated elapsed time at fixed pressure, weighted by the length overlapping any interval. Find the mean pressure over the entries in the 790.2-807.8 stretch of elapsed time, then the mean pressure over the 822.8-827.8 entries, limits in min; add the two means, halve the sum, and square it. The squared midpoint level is 311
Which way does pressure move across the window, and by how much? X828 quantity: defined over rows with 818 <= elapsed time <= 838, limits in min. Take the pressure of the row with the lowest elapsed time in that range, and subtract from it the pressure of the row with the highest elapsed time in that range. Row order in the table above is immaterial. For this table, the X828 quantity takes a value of -12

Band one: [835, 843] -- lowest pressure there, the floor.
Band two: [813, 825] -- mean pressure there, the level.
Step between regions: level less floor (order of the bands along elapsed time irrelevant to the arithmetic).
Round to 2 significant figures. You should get -11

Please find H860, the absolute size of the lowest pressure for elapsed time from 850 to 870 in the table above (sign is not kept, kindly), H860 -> 23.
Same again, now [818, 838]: 13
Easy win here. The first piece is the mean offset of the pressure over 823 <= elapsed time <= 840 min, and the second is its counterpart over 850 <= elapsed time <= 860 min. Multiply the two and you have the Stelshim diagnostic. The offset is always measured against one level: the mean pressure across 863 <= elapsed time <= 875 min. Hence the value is 0.7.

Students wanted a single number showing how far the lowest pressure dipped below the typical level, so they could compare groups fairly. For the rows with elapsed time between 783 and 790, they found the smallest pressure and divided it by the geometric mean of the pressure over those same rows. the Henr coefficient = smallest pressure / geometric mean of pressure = 0.94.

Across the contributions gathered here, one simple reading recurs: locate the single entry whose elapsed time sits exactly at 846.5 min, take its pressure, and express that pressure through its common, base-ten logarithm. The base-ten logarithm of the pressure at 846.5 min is 1.39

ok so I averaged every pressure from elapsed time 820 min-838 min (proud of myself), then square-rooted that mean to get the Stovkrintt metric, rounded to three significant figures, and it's 4.43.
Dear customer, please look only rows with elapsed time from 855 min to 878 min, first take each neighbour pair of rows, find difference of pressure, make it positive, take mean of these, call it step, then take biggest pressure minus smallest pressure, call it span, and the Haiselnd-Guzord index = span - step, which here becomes 1.2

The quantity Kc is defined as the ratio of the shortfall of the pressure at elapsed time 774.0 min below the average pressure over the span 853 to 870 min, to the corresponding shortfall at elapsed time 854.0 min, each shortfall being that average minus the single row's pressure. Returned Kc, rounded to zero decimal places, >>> -13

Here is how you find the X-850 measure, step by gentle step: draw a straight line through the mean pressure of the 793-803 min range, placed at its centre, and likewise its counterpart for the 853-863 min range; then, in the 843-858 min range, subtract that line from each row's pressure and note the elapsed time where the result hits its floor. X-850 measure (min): 856.5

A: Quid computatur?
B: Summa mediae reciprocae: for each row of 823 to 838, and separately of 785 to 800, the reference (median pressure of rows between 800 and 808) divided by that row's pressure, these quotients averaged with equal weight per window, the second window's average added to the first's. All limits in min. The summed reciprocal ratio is 1.56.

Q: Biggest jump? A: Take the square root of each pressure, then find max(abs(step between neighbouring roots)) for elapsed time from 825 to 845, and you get 0.288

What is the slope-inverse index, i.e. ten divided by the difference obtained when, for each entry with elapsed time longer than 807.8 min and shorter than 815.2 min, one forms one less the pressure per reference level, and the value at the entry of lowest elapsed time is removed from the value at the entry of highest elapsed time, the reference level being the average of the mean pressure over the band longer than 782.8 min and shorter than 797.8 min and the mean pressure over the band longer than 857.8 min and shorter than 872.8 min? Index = 270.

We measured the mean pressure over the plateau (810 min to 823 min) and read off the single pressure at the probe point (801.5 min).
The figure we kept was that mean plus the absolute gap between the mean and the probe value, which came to 17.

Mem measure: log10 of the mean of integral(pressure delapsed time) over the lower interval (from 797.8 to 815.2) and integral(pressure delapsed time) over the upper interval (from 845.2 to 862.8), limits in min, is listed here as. 2.52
